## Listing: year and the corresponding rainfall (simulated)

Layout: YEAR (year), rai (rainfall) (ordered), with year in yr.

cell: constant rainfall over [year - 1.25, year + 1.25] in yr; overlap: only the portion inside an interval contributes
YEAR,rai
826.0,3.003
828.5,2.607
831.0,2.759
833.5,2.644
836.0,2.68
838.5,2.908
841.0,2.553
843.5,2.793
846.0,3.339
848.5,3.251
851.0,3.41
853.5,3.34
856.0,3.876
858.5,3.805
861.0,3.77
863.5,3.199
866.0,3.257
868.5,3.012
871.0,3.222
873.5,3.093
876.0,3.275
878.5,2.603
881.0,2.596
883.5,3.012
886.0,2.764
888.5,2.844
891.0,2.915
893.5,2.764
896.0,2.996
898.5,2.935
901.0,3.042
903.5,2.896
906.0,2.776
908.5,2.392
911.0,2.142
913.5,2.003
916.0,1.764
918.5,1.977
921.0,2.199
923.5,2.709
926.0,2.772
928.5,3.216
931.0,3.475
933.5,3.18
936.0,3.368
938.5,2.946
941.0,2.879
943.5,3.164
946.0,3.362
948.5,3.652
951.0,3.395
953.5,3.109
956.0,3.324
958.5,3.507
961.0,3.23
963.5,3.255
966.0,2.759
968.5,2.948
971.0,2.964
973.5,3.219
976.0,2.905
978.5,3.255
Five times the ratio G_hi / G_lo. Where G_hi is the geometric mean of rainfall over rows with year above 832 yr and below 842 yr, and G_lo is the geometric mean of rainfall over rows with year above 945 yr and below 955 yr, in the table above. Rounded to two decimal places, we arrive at 3.99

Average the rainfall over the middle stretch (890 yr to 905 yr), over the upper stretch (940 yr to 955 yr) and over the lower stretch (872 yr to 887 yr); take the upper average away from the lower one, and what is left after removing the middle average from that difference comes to -3.29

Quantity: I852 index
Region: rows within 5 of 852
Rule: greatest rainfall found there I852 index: 3.876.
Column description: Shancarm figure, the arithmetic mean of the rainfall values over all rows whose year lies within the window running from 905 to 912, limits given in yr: 2.44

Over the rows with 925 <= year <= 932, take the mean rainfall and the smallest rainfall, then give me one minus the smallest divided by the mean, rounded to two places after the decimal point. 0.12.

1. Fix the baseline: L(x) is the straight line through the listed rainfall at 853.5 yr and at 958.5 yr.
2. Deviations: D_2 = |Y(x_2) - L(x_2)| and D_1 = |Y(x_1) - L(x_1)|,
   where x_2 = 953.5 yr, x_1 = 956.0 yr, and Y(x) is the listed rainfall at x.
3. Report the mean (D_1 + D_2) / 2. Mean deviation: 0.28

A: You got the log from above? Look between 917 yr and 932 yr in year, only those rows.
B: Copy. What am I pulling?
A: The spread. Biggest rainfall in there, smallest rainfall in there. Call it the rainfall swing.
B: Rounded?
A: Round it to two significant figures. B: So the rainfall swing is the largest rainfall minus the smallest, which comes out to 1.5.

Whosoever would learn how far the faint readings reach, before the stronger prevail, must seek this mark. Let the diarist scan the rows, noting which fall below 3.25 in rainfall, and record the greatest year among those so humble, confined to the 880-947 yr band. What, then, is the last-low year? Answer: 943.5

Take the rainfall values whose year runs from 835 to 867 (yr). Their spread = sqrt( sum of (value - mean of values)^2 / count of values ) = 0.41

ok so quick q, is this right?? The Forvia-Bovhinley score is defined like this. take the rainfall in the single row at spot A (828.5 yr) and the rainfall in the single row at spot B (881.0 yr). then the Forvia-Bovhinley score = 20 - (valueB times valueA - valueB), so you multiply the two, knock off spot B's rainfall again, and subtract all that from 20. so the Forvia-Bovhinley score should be 15.83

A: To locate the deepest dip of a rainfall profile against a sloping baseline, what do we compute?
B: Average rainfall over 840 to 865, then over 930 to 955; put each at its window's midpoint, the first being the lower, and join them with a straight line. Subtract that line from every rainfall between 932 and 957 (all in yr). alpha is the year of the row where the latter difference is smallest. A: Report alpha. 941.0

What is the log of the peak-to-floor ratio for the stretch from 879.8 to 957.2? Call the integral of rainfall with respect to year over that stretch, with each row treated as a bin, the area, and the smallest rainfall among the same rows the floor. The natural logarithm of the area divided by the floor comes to 4.8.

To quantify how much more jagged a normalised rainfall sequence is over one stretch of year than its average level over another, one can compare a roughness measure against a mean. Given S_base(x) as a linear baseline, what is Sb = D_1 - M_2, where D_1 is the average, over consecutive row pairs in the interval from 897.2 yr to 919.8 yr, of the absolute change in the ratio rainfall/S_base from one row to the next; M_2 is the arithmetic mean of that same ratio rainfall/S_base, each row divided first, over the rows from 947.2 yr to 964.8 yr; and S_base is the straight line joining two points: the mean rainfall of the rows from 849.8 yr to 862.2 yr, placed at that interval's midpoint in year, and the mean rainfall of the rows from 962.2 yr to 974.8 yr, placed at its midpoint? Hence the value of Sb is -1.02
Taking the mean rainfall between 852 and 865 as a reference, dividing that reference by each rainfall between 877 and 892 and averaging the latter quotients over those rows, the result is 1.29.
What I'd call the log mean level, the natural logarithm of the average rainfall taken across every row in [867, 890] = 1.08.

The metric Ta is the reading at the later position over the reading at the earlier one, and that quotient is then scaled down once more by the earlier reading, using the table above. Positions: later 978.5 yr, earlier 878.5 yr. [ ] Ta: 0.480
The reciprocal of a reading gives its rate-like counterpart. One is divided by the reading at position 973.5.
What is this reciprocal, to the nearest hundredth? 0.31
